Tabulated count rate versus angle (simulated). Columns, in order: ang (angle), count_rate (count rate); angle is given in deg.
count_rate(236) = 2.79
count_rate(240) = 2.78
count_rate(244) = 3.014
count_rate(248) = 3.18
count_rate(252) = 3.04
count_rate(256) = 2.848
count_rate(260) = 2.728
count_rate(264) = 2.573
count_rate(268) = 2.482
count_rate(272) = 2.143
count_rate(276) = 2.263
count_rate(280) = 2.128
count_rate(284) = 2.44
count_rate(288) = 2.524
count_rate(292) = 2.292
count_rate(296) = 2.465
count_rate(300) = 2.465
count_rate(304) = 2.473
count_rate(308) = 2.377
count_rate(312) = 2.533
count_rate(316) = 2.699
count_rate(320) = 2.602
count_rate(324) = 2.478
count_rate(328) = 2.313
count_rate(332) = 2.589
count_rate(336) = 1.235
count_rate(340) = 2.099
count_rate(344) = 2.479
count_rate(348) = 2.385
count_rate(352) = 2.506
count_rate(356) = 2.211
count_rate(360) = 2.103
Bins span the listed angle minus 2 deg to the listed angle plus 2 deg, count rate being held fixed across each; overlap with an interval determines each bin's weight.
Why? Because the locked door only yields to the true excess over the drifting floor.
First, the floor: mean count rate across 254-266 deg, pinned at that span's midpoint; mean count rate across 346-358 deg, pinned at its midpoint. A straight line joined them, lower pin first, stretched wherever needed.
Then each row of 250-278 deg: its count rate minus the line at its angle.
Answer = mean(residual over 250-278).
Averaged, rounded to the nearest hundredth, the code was -0.12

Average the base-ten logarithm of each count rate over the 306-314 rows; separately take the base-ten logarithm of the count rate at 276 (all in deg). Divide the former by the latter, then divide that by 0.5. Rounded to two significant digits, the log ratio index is 2.2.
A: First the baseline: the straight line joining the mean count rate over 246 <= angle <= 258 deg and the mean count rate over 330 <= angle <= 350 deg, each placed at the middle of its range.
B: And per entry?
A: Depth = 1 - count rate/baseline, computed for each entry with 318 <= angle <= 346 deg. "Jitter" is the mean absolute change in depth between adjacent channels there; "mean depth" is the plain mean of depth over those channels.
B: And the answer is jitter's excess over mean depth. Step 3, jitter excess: 0.25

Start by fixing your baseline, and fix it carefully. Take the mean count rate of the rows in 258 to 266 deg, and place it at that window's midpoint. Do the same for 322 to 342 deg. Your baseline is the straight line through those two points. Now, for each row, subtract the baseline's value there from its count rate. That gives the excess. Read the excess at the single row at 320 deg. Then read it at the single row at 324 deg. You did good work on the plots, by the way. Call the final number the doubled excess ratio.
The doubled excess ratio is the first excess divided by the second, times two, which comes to 3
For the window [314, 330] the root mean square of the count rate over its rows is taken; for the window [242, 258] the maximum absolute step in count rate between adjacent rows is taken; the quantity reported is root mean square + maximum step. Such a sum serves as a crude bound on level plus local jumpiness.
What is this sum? 2.7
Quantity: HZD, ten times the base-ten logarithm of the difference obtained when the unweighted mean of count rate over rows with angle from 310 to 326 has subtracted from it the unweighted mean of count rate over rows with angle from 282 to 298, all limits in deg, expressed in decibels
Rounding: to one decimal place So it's -8.3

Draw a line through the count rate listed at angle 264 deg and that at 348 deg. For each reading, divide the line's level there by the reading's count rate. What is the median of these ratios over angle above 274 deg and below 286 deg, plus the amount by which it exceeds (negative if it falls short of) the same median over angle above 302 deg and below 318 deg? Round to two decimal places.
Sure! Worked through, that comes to 1.26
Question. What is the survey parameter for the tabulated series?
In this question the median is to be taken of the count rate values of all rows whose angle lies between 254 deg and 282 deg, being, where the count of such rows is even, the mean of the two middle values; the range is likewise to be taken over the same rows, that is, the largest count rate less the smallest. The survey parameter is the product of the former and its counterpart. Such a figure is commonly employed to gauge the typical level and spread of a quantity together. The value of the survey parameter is 1.8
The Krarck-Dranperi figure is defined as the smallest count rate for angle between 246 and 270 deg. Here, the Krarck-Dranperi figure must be 2.482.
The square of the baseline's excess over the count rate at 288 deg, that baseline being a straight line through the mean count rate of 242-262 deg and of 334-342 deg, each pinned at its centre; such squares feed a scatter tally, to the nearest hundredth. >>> 0.01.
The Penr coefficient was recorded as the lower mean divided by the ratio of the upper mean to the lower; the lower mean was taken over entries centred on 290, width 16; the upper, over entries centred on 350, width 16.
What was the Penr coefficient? 2.5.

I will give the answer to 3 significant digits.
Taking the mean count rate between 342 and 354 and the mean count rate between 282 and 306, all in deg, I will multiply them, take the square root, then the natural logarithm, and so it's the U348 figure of 0.896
